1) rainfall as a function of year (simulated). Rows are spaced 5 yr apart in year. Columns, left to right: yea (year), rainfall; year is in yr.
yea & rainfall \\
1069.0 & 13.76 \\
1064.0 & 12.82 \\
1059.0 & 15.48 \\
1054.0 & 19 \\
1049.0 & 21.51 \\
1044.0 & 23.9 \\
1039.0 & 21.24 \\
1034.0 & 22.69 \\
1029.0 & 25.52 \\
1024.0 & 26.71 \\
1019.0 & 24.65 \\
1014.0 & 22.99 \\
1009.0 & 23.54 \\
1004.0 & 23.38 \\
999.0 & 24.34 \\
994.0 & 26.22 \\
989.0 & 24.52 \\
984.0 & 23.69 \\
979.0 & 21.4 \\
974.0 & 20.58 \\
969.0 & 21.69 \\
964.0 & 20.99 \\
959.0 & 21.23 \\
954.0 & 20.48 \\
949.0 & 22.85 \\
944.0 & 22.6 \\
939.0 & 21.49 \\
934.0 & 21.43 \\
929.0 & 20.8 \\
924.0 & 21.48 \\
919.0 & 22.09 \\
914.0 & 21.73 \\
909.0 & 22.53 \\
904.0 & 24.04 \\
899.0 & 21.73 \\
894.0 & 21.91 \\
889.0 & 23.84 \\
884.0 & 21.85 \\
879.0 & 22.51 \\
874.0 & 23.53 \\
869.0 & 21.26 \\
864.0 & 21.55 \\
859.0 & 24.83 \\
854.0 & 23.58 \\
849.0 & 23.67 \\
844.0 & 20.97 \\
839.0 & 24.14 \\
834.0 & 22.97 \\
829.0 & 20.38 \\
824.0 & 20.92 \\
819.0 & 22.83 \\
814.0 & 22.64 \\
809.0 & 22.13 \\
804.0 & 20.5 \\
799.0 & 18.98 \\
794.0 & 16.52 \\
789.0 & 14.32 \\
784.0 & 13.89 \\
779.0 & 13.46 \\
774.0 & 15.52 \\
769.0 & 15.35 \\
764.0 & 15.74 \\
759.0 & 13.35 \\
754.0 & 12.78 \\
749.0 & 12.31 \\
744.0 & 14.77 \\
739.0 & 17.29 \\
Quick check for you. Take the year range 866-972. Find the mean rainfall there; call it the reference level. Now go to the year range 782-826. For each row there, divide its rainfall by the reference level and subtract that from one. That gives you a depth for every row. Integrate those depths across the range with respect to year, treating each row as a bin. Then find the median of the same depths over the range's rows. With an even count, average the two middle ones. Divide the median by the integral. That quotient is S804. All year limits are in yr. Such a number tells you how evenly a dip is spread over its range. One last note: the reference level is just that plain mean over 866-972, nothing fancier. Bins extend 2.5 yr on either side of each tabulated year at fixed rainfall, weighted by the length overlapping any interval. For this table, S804 0.012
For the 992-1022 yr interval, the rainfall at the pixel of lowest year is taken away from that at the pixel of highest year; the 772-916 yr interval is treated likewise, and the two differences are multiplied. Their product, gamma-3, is -10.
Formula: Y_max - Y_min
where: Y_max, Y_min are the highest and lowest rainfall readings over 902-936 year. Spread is 3.2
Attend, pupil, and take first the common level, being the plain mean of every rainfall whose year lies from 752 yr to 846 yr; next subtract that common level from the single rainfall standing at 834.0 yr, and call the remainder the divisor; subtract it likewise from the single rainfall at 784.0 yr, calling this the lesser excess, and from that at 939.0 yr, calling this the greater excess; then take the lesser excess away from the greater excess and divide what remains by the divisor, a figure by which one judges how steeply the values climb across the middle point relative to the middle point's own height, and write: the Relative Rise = 1.6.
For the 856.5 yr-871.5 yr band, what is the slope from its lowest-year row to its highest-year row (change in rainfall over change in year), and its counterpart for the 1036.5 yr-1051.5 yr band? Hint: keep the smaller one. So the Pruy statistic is -0.36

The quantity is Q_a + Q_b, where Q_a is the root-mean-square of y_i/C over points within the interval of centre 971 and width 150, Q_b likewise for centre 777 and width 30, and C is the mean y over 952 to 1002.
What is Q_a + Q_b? 1.67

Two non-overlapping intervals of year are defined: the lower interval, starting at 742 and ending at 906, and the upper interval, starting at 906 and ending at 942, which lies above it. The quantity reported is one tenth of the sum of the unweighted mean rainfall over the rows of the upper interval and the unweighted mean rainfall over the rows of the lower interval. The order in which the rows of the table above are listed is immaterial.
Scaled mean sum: 4.1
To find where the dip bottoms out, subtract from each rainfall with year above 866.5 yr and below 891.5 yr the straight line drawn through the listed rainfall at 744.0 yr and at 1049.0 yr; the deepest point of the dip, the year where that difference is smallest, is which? 869.0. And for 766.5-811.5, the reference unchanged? 779.0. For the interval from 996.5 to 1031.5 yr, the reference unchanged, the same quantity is 1014.0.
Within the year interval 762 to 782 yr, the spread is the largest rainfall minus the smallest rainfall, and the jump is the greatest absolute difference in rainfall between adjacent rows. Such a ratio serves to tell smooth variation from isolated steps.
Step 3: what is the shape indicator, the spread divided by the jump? 1.1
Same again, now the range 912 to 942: 1.9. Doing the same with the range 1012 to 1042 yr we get 1.9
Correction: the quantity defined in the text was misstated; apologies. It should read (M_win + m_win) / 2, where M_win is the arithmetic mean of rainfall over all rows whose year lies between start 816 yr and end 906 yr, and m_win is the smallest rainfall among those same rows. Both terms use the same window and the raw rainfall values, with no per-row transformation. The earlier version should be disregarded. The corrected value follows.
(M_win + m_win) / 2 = 21.5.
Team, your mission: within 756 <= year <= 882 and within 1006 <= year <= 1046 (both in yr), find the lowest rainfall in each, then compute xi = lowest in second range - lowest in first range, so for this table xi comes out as 8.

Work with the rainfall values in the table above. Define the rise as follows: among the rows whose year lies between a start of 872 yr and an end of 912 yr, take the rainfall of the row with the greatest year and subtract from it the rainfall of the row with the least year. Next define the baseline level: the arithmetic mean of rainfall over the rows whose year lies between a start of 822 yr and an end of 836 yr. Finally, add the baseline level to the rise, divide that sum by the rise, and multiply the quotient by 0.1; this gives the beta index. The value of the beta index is -2.04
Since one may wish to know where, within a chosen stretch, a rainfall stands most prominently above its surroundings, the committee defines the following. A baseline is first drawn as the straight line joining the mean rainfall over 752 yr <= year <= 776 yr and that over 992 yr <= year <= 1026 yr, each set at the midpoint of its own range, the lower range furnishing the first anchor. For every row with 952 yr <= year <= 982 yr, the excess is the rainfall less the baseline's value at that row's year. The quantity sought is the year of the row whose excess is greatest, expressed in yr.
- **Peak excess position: 969.0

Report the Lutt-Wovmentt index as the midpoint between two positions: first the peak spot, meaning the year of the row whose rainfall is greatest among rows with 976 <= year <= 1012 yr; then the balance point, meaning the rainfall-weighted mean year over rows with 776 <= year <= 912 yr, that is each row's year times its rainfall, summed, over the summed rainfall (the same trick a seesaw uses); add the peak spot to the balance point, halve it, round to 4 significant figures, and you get 921.0 yr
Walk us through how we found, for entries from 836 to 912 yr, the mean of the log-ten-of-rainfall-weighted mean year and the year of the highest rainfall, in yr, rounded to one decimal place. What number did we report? 866.5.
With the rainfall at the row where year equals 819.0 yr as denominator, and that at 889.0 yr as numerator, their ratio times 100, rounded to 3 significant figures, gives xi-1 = 104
